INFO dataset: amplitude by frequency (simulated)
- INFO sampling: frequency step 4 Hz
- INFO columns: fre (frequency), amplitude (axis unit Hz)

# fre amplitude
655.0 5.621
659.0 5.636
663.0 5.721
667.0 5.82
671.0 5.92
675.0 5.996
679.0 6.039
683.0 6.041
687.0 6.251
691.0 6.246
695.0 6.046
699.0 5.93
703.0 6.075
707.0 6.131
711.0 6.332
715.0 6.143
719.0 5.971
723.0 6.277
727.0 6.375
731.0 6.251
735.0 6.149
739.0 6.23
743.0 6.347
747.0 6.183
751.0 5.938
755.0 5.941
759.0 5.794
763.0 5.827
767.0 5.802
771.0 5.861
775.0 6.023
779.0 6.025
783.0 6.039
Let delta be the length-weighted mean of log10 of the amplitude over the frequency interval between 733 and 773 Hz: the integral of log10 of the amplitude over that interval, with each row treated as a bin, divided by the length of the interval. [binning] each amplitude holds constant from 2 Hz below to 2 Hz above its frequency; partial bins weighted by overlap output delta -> 0.778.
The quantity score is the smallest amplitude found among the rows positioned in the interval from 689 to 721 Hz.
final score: 5.93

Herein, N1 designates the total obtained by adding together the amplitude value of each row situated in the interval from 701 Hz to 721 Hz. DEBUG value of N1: 30.7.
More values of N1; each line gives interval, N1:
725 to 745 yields 31.4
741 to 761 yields 30.2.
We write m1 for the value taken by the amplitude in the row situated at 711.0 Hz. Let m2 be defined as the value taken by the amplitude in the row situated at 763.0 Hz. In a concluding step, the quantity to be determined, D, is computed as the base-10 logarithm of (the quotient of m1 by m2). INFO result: 0.036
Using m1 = 6.332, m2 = 5.827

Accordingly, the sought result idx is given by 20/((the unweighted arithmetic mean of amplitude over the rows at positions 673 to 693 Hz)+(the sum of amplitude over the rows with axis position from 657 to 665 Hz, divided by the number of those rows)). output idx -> 1.70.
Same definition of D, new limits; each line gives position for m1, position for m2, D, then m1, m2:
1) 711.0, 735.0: 0.013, 6.332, 6.149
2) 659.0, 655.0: 0.001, 5.636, 5.621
